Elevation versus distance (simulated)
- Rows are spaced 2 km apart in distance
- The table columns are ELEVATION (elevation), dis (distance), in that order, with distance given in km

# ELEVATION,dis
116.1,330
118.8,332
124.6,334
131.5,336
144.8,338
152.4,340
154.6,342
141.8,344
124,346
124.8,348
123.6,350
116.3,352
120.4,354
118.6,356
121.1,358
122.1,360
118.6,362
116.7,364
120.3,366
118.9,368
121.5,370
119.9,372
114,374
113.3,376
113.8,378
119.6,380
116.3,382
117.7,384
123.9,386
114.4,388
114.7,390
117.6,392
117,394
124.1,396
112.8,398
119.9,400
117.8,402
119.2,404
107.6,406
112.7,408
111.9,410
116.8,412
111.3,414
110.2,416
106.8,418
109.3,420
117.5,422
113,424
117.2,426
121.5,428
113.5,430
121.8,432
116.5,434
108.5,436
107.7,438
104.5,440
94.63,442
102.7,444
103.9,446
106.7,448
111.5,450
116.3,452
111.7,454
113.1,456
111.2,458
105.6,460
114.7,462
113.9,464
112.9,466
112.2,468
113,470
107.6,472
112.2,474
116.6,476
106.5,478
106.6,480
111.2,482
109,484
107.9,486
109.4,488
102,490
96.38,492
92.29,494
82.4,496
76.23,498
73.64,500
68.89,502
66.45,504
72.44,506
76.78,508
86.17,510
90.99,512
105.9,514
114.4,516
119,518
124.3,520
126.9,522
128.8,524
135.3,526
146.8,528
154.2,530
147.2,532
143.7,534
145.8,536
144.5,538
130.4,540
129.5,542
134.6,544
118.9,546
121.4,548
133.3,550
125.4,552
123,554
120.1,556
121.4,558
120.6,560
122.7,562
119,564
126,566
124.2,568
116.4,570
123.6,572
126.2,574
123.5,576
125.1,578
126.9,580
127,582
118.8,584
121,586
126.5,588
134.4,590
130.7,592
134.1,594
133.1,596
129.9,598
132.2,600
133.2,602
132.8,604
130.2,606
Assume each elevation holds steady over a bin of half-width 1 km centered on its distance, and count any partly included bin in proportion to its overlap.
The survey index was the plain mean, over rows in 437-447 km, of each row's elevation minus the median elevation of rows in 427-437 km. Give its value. -14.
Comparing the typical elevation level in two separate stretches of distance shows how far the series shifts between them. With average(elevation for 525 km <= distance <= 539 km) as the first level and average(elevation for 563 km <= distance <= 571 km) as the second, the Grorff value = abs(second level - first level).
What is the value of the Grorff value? 24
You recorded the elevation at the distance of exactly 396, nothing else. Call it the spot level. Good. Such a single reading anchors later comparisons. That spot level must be 124.1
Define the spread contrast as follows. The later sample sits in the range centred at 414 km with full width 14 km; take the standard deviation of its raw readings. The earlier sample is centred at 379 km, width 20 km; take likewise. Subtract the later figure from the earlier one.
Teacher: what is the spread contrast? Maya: 0.6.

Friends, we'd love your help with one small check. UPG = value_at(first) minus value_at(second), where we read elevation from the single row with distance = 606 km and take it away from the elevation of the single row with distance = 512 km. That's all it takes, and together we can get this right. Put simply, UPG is -39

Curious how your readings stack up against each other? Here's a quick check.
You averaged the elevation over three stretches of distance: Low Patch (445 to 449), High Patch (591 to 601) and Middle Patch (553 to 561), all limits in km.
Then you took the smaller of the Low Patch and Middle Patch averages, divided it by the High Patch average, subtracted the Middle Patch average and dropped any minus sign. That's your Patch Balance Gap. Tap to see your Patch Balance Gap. 120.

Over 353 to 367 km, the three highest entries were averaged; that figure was 121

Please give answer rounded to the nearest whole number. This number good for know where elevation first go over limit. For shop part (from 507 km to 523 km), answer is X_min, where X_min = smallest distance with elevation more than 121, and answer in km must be 520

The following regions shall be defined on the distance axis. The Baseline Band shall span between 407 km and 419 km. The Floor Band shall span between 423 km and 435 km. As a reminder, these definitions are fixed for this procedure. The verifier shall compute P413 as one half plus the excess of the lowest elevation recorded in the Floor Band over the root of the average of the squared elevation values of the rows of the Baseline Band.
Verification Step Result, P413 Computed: 2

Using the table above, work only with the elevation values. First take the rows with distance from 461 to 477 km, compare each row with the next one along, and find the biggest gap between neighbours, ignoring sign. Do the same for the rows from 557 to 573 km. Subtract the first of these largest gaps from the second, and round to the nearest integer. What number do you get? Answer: 2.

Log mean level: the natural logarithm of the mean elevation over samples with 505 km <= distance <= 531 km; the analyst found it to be 4.74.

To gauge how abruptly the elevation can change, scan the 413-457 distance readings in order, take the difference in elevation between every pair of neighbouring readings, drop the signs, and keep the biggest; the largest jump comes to 9.9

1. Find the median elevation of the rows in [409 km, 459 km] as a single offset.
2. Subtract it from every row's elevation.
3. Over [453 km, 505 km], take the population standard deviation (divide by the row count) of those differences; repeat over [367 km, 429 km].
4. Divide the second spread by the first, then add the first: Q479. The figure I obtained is 15.4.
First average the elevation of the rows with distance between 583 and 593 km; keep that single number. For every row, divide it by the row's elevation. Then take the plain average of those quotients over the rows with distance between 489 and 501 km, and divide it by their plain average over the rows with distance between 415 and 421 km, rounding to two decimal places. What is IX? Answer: 1.27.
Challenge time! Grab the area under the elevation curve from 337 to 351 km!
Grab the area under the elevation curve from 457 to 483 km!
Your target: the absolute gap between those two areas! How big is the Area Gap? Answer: 956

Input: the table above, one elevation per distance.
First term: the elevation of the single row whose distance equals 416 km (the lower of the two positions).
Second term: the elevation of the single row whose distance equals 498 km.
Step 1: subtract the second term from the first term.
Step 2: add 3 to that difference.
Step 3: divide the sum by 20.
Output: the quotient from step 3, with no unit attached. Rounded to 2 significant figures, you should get 1.8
